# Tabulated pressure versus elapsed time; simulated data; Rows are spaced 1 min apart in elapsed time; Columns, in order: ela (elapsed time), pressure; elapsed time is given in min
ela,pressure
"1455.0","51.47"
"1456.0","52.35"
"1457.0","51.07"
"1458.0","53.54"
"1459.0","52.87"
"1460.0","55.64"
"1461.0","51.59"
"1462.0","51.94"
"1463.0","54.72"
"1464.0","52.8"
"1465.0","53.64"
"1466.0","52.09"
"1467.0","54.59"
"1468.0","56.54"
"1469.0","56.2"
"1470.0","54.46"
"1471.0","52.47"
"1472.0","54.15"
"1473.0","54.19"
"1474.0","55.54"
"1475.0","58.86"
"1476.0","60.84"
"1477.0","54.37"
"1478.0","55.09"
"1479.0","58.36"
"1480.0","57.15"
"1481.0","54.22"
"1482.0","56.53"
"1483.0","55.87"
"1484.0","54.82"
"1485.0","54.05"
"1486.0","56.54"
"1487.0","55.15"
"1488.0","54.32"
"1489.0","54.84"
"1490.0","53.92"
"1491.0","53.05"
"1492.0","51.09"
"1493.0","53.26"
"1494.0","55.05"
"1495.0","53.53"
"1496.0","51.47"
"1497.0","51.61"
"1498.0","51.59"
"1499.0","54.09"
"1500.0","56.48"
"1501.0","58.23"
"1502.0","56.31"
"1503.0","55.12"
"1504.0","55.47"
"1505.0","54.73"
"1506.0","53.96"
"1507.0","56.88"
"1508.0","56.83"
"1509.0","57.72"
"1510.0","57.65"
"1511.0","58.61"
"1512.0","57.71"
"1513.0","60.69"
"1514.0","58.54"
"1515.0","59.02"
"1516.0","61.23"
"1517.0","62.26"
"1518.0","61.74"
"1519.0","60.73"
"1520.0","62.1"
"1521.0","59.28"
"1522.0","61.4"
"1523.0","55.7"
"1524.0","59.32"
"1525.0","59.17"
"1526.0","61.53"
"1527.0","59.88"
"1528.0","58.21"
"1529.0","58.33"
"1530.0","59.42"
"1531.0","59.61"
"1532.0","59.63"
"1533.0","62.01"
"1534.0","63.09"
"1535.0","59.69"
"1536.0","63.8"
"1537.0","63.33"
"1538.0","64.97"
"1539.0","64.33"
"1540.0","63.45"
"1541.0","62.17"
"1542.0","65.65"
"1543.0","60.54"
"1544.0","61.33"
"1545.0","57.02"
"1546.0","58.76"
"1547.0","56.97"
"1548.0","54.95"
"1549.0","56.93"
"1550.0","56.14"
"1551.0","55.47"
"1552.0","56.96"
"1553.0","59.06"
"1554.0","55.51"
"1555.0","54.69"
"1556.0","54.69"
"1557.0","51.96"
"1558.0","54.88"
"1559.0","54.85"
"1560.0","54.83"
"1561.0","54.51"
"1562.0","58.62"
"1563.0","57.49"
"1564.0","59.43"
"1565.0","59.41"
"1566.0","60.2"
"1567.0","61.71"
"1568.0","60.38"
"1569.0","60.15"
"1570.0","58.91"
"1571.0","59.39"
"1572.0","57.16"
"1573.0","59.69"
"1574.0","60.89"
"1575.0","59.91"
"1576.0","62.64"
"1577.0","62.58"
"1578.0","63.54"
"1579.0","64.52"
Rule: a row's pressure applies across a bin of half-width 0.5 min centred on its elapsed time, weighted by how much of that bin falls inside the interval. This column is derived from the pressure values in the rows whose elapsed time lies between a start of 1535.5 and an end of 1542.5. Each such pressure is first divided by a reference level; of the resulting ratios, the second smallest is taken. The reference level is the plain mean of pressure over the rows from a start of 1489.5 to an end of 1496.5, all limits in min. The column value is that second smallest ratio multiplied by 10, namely 11.9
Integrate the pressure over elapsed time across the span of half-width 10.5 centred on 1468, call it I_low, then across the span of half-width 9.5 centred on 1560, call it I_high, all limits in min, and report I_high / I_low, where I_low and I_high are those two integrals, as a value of 0.95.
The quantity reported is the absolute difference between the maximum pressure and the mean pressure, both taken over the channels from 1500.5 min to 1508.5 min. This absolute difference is 2.3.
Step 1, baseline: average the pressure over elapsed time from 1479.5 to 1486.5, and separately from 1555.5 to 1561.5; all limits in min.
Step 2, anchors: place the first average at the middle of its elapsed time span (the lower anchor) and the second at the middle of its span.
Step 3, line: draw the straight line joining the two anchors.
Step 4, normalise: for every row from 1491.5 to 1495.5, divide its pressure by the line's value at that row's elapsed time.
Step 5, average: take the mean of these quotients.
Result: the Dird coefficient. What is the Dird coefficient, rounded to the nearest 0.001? 0.961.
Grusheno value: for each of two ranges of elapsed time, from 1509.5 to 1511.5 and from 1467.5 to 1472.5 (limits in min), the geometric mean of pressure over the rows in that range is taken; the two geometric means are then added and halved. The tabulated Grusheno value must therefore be 56.4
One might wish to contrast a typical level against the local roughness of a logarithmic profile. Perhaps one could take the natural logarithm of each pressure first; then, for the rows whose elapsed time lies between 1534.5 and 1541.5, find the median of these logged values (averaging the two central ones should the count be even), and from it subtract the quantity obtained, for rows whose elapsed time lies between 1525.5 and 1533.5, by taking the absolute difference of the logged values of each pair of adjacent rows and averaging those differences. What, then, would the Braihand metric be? 4.13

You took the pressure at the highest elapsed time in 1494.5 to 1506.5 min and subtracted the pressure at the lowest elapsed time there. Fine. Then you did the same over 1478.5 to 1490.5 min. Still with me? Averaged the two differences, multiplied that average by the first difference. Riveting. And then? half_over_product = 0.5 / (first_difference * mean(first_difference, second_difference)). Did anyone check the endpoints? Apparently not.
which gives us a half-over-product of -0.58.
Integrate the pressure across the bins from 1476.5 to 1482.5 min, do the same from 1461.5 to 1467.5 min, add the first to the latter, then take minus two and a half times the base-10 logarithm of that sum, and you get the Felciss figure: -7.04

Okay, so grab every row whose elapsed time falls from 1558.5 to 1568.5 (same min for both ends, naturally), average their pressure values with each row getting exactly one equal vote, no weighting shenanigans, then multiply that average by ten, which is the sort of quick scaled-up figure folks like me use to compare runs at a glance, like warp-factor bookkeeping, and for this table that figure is 581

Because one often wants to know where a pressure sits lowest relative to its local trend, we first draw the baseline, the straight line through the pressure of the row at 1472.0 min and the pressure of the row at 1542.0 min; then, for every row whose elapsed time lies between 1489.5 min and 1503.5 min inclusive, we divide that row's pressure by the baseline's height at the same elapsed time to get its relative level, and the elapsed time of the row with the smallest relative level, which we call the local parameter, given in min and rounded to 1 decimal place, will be 1498.0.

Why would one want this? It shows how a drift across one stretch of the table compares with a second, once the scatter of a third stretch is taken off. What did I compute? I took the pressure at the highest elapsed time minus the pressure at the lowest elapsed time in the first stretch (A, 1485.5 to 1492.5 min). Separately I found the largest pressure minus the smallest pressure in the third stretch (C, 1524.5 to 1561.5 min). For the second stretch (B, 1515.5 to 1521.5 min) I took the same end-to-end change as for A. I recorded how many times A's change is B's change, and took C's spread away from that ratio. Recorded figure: -10.9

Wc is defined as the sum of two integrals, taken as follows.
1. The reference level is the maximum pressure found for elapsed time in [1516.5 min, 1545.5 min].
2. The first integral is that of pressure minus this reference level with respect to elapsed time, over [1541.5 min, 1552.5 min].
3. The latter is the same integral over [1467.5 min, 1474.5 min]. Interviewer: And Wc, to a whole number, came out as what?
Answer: -157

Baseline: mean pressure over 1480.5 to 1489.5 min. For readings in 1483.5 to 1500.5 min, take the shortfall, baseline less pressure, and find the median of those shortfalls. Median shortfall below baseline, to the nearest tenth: 1.1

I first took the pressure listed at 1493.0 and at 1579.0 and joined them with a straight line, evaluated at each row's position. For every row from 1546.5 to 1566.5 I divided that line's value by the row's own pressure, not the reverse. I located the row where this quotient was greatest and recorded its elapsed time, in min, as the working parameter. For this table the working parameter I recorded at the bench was 1557.0 min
